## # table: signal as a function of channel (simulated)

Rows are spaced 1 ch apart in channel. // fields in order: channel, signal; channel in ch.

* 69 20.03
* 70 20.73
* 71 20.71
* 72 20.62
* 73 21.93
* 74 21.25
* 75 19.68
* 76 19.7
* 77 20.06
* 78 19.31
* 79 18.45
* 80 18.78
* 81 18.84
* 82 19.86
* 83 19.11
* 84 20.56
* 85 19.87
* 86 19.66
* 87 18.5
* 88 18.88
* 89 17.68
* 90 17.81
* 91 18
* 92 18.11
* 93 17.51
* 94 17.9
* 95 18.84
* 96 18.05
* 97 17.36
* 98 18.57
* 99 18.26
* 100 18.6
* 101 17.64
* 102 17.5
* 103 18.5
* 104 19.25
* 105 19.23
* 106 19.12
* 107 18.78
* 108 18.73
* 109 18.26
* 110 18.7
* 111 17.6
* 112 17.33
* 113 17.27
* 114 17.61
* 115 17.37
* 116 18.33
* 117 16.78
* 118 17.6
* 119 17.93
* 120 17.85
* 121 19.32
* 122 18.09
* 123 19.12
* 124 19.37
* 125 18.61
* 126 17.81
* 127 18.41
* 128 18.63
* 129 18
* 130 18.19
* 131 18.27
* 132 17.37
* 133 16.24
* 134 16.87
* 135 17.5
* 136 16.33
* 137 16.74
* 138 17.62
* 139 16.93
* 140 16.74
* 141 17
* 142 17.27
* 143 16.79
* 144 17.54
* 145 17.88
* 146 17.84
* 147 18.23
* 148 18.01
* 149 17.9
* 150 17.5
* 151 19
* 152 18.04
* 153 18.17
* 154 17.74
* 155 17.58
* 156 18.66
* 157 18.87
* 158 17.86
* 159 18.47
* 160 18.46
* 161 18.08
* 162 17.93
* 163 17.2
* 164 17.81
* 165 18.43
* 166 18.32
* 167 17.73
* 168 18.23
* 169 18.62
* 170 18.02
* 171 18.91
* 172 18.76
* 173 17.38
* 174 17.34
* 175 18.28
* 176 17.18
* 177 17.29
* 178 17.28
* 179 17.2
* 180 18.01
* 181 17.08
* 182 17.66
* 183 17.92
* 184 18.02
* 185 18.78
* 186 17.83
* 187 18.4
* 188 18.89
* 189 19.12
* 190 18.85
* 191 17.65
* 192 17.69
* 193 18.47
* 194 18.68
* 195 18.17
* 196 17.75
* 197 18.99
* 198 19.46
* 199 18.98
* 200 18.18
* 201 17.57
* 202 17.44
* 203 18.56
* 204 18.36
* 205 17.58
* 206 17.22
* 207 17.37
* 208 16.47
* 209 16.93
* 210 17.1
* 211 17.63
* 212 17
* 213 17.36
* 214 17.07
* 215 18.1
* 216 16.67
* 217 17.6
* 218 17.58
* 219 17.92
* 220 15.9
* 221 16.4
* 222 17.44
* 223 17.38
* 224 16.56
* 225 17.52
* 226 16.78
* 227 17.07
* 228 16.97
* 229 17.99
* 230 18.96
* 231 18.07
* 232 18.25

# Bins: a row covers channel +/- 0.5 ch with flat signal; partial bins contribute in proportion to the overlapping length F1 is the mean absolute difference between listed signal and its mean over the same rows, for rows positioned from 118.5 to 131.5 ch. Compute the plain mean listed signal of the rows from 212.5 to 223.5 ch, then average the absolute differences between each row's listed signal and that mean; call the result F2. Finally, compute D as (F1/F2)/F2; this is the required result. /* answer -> 1.7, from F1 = 0.45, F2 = 0.52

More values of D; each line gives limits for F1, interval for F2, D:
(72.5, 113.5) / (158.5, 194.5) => 3.3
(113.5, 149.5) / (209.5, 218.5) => 5.2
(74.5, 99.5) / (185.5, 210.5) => 1.7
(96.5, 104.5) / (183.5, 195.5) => 3.0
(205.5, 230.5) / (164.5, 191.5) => 1.7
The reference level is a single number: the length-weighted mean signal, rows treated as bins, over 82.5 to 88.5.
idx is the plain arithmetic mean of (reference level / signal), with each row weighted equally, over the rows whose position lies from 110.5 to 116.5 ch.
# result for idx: 1.11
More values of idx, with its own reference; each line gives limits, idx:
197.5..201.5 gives 1.05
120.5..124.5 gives 1.02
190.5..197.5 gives 1.07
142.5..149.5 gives 1.10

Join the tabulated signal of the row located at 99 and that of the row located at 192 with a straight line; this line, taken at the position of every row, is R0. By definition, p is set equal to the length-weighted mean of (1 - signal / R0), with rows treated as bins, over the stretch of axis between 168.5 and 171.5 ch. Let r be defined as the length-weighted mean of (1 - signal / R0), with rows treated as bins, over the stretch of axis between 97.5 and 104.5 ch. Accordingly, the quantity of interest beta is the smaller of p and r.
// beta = -0.039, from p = -0.04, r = -0.005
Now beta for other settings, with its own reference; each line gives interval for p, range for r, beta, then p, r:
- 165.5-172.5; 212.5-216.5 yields -0.030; -0.03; 0.014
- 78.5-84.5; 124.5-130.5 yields -0.049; -0.05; -0.010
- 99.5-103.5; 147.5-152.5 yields -0.008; 0.01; -0.008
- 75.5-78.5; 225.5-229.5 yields -0.070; -0.07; 0.015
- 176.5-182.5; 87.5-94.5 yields 0.018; 0.02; 0.018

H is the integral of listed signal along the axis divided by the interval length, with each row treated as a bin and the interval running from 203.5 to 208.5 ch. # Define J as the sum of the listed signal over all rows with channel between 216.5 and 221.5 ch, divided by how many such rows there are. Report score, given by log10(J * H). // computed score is 2.47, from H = 17.4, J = 17.1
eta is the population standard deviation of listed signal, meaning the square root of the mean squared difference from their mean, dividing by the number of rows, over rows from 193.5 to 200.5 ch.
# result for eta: 0.55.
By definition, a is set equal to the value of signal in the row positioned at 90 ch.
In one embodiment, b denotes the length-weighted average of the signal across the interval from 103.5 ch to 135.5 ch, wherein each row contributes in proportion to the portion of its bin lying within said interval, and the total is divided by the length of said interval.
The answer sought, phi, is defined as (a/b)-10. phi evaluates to -9.02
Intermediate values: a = 17.81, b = 18.1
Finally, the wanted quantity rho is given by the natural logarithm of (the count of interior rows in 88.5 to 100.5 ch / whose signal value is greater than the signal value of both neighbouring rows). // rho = 1.1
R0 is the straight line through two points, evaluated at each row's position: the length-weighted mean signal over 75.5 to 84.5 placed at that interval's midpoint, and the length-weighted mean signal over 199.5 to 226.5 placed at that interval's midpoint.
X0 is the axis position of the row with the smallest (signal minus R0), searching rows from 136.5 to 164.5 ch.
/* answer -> 137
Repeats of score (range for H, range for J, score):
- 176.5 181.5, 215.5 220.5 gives 2.47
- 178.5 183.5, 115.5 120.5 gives 2.49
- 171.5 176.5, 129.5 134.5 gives 2.49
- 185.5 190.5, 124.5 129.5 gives 2.53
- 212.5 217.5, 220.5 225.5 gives 2.47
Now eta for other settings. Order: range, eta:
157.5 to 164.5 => 0.40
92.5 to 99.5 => 0.50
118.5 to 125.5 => 0.62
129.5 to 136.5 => 0.76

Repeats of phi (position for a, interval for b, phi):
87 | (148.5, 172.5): -8.98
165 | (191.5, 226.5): -8.95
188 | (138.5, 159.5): -8.94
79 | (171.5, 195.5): -8.97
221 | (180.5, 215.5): -9.09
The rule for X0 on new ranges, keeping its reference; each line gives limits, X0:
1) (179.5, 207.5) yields 181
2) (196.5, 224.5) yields 220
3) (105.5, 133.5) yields 133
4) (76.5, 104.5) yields 97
